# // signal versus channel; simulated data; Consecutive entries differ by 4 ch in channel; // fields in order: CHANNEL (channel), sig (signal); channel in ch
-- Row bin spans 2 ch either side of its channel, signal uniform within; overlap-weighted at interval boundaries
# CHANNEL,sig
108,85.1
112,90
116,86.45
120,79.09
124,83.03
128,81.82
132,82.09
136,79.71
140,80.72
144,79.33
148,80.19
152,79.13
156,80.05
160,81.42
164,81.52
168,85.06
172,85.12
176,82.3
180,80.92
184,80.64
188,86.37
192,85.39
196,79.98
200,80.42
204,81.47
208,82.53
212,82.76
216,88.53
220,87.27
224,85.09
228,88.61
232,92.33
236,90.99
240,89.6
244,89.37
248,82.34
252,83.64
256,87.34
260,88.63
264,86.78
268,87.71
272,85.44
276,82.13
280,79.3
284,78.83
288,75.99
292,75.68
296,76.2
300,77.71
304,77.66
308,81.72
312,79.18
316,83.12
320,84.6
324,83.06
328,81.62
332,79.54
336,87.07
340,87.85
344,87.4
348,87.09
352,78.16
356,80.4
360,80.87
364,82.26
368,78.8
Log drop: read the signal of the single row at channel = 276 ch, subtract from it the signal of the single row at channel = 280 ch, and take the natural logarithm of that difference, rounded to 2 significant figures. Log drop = 1.0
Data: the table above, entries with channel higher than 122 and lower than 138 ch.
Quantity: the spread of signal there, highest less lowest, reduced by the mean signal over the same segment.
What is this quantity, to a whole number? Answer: -78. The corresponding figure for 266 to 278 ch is -80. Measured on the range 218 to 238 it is -82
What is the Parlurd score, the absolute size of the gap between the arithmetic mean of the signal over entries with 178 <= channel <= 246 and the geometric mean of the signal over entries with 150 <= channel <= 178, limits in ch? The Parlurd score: 3.4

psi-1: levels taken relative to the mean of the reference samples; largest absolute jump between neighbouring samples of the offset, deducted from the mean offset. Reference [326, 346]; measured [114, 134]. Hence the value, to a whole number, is -10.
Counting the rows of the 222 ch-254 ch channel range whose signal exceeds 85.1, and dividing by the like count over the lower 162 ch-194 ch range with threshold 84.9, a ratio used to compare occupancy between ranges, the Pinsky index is 1.25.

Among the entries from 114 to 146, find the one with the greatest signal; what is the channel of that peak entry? 116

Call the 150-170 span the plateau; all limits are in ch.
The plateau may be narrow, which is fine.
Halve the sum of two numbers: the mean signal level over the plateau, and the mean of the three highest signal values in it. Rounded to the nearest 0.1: 82.1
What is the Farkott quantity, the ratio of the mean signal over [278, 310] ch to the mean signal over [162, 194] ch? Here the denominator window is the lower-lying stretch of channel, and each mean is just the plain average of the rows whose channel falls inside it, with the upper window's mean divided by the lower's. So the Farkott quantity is 0.93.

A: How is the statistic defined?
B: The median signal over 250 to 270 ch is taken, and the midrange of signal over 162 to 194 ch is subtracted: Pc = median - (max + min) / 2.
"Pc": 4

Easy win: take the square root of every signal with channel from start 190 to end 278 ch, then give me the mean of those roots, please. 9.26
